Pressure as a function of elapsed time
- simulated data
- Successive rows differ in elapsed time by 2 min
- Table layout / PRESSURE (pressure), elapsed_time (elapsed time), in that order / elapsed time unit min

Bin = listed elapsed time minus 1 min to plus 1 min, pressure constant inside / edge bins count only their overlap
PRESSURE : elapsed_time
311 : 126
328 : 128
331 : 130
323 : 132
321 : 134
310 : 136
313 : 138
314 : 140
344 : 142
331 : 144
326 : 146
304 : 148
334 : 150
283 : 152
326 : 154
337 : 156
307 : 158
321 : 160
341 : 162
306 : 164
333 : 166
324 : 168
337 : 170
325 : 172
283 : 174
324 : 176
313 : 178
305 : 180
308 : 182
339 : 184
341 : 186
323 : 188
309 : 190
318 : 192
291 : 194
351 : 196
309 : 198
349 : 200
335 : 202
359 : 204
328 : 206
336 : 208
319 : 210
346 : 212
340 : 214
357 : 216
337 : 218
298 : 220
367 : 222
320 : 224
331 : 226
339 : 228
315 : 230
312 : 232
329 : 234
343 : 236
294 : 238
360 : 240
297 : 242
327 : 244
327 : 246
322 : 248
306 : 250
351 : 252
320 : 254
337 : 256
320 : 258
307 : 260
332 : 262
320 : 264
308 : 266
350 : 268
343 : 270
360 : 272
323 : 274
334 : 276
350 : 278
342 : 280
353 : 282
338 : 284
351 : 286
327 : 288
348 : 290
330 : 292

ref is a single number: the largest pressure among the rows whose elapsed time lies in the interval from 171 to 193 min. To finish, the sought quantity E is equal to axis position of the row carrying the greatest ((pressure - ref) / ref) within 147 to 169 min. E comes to 162 min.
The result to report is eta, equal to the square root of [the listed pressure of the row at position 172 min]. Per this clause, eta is 18.0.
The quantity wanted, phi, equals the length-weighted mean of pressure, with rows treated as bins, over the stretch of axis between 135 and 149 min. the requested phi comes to 320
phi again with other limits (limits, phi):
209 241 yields 332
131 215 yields 323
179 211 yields 326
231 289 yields 330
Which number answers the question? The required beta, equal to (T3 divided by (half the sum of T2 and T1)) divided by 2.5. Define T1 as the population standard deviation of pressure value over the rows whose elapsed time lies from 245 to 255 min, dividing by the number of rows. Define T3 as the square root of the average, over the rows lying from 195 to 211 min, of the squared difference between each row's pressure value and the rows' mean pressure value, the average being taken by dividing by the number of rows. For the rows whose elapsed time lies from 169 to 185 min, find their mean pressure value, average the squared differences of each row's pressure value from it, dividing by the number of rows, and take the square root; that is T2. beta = 0.40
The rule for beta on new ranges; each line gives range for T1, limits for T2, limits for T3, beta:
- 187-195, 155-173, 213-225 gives 0.75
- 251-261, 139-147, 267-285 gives 0.32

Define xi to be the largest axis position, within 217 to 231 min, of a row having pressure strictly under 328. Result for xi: 230 min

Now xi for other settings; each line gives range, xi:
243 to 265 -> 264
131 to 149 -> 148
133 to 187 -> 182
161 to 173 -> 172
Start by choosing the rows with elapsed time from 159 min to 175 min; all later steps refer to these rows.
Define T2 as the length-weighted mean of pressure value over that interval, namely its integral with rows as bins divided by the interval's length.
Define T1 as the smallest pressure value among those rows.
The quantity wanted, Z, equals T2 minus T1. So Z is 38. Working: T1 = 283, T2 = 321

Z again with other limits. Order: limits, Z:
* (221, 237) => 20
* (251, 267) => 17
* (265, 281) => 31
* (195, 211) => 27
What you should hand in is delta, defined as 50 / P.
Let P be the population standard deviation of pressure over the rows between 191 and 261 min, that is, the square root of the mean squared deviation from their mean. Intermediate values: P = 19.6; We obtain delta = 2.6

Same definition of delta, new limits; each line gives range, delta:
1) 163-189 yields 3.1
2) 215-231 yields 2.4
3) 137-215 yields 2.8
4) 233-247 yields 2.3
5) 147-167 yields 2.8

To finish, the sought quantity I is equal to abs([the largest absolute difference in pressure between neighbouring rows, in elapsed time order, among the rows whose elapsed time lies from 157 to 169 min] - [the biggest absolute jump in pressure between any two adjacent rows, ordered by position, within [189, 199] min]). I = 25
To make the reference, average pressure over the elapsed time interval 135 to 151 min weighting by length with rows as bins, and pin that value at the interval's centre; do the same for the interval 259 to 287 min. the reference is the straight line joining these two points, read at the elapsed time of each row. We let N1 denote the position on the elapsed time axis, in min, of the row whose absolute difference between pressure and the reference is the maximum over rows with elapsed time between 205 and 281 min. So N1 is 238 min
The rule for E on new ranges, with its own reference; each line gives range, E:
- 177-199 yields 196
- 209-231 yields 222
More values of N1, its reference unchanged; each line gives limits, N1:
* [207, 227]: 222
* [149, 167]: 152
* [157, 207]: 174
